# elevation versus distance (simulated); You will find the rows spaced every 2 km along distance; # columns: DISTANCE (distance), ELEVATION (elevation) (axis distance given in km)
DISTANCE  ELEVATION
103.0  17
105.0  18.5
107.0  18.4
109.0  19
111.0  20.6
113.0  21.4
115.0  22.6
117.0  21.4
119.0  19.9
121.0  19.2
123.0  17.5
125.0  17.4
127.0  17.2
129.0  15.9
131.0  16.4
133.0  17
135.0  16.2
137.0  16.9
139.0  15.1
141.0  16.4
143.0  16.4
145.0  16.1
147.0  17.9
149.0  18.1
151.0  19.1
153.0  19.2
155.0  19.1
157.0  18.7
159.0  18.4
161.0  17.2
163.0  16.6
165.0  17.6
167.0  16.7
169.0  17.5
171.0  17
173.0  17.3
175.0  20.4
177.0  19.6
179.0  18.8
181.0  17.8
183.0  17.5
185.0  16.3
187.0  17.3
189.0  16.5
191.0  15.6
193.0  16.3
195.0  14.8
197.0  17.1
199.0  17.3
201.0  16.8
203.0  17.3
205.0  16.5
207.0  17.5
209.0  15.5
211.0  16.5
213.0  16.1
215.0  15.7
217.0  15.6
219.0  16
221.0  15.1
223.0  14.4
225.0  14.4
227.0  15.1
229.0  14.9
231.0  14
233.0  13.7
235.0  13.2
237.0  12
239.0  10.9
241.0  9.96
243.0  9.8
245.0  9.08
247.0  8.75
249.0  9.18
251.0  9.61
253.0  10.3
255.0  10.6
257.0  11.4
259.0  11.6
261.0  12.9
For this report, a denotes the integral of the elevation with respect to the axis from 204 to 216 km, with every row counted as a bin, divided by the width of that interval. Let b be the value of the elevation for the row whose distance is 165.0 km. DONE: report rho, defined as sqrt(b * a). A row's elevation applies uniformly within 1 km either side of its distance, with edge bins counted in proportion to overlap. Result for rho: 16.9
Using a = 16.3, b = 17.6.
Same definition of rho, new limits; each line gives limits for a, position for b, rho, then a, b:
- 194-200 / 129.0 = 16.1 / 16.4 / 15.9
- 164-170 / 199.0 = 17.3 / 17.3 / 17.3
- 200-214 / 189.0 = 16.5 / 16.6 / 16.5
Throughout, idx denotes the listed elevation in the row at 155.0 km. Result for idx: 19.1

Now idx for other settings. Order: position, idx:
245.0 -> 9.08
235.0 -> 13.2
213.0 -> 16.1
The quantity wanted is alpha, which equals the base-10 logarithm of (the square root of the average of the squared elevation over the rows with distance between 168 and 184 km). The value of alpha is 1.26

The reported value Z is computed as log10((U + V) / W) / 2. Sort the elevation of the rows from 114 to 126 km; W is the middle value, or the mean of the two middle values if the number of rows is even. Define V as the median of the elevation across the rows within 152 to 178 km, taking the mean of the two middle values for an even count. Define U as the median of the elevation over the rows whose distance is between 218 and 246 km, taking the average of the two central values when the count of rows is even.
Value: 0.103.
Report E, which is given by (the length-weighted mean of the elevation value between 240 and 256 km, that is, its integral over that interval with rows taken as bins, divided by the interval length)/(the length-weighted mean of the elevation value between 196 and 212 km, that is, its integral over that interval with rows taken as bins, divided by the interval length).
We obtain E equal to 0.6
